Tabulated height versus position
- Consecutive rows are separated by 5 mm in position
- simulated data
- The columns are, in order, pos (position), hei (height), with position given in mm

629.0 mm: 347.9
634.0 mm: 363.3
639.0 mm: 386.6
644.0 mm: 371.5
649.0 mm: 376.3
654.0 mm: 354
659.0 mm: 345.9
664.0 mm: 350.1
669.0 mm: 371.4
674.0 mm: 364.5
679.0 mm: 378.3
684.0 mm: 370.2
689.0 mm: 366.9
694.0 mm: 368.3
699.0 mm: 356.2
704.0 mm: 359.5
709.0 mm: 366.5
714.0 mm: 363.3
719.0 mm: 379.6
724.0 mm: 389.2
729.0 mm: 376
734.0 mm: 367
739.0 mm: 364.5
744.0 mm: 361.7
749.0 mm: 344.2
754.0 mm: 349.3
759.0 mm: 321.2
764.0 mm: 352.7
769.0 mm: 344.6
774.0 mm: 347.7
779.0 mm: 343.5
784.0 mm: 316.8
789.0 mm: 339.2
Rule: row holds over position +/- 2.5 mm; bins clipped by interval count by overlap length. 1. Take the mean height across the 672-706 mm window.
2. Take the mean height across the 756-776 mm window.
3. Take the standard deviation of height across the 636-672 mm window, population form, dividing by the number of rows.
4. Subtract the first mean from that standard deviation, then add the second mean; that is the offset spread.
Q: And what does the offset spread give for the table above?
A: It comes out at -11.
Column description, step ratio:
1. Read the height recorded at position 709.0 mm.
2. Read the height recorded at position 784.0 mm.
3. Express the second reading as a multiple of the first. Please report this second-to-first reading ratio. 0.86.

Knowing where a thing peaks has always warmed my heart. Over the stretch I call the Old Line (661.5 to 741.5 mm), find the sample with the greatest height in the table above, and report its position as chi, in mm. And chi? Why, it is 724.0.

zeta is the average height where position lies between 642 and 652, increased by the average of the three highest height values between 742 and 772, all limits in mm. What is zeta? 728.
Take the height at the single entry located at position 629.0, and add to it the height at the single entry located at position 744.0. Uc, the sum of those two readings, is 710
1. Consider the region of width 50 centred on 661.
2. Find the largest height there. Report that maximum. 386.6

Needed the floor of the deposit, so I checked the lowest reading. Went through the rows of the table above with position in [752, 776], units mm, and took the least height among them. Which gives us 321.2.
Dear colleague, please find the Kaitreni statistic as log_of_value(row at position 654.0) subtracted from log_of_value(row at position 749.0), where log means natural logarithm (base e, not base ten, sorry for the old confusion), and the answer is -0.028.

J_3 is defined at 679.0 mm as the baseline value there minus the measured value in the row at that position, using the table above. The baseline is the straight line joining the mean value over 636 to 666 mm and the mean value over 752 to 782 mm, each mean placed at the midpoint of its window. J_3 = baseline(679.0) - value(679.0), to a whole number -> -19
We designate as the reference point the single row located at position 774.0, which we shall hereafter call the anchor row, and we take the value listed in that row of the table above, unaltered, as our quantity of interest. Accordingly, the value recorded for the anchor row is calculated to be 347.7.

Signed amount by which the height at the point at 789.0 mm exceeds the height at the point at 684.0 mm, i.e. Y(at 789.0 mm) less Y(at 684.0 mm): -31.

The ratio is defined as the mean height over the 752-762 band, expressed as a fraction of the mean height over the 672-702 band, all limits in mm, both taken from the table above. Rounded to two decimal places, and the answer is 0.91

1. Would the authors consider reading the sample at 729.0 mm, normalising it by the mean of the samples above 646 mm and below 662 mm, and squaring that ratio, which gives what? 1.10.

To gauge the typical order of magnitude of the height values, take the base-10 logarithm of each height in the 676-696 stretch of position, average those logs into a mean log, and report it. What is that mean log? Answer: 2.569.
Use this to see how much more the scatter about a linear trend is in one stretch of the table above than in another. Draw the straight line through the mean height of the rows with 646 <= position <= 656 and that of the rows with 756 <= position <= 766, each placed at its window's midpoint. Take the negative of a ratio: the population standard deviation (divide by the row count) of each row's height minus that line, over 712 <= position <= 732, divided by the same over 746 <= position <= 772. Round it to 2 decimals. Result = -0.90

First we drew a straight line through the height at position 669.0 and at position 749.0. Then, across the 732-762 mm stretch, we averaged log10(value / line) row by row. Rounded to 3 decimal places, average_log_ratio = 0.007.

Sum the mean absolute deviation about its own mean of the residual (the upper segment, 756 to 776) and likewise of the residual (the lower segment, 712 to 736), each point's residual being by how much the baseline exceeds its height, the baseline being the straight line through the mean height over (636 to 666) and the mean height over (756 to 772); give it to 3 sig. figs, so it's 18.9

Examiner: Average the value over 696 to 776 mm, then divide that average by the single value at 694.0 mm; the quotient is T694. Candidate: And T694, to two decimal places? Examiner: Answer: 0.97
